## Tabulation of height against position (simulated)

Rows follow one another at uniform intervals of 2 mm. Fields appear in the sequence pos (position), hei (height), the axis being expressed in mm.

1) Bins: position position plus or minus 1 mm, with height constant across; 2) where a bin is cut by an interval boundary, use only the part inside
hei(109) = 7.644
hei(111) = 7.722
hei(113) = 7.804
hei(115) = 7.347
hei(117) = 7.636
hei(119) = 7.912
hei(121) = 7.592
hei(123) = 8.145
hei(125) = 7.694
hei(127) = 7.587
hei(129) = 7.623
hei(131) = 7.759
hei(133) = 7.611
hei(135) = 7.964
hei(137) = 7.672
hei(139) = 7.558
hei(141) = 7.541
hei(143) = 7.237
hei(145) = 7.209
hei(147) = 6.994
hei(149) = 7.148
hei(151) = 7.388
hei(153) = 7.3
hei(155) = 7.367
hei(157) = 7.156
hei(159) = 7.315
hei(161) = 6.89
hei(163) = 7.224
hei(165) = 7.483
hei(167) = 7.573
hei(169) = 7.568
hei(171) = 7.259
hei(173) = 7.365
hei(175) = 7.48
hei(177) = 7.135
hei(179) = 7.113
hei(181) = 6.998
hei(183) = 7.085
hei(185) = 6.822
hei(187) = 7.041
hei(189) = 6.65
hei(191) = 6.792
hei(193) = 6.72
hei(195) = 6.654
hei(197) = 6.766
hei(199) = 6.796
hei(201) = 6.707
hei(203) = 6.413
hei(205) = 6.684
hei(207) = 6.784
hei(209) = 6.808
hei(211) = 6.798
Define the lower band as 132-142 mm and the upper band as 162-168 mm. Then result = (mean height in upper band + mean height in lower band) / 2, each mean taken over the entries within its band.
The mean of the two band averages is 7.55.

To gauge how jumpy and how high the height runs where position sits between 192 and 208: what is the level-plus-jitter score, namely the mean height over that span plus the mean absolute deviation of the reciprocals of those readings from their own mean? 6.7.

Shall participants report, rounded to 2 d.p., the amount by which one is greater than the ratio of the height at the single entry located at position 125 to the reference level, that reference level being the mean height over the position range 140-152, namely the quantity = -0.06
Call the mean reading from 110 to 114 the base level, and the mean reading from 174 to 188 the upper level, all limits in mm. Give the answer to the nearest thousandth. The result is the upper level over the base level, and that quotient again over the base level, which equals 0.118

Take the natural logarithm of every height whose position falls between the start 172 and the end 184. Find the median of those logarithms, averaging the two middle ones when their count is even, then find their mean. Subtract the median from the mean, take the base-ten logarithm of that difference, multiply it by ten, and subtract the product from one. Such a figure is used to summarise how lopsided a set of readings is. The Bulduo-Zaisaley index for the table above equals 21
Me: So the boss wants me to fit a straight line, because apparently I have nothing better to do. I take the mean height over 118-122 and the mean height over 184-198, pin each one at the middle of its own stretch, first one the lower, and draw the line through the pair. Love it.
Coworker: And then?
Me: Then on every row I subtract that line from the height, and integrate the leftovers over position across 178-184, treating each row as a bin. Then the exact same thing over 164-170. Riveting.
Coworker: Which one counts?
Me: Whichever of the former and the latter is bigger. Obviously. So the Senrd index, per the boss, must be 2.6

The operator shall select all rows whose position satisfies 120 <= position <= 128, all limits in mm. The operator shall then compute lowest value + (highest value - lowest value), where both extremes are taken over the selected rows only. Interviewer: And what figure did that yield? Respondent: 8.1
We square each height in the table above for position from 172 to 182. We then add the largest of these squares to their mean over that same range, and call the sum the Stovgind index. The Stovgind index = 108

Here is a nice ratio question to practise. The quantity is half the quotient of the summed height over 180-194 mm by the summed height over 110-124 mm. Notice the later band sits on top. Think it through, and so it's 0.444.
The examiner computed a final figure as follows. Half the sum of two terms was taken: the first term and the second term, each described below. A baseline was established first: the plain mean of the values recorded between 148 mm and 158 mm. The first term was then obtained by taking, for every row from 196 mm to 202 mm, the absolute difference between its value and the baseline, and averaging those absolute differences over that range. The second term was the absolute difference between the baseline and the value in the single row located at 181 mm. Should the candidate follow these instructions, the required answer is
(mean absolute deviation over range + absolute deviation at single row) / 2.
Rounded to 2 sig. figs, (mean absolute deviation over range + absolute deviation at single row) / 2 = 0.39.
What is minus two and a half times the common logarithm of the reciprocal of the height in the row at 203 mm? 2.02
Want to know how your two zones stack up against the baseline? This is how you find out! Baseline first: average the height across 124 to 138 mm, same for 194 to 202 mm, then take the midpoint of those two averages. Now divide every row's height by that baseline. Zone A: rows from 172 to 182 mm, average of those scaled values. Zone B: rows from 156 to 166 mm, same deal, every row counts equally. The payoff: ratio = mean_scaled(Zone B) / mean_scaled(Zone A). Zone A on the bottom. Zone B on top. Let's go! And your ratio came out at 0.999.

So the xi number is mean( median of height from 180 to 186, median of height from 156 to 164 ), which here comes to 7.1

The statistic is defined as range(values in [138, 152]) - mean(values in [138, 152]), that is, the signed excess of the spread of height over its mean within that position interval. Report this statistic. -6.7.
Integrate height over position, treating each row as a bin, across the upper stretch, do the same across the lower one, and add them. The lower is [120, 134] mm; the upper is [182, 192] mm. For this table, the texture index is 177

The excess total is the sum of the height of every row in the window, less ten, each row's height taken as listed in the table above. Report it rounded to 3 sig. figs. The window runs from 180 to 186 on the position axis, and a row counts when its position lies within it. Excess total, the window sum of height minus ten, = 10.9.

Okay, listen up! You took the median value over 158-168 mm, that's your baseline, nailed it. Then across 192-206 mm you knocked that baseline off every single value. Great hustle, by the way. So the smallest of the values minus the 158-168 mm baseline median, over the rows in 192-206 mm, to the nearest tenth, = -0.9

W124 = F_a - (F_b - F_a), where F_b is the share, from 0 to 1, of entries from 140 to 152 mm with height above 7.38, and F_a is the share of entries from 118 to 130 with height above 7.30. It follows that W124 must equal 1.7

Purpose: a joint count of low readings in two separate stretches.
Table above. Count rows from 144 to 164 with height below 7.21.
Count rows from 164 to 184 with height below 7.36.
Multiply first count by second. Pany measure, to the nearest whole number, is 25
